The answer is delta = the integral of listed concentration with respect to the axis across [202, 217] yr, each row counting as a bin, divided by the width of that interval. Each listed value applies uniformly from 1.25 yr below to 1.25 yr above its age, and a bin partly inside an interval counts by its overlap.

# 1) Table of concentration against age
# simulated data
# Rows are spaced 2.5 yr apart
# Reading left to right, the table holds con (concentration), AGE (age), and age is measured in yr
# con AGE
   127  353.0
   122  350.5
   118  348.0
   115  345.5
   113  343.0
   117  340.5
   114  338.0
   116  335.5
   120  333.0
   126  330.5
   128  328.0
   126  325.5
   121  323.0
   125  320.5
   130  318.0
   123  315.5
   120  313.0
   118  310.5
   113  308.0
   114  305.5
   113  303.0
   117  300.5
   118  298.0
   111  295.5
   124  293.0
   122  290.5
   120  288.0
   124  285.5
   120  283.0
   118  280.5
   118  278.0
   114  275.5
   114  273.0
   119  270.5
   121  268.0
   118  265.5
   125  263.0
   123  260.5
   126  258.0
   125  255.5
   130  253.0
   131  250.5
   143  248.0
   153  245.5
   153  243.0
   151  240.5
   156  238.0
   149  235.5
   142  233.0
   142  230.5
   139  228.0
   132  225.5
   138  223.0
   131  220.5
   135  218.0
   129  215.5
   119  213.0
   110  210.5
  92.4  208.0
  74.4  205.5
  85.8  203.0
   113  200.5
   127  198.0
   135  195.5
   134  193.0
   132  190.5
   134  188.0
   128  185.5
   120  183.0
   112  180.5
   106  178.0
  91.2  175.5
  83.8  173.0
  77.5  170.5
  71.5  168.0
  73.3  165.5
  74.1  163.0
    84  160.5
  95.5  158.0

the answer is 103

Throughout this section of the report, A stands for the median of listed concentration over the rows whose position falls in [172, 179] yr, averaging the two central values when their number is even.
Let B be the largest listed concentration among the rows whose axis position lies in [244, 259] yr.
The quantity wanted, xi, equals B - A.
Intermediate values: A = 91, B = 153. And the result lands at 62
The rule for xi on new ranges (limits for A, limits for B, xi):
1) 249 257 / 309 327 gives 0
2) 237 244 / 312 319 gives -23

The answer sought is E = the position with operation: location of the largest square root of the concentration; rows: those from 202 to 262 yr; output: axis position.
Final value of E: 238.0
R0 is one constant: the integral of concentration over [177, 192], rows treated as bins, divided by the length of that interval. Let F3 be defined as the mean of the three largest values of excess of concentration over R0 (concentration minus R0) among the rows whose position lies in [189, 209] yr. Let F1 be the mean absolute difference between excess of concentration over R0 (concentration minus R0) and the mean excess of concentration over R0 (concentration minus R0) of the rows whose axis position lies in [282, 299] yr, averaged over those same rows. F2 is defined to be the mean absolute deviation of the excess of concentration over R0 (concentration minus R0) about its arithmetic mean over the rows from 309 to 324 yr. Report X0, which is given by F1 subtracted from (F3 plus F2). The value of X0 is 11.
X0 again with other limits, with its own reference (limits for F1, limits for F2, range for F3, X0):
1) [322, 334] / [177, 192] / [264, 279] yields 3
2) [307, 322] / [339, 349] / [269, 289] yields -4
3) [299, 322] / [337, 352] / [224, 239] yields 24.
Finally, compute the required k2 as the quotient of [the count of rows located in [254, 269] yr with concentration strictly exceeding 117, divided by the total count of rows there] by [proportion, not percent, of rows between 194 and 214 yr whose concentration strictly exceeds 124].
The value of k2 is 4.0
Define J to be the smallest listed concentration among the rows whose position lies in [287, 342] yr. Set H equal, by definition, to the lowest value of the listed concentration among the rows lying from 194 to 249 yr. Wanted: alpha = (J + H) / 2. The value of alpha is 93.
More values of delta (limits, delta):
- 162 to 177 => 79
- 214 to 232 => 135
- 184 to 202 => 128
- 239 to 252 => 146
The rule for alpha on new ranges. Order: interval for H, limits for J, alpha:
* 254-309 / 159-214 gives 91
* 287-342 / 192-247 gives 93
